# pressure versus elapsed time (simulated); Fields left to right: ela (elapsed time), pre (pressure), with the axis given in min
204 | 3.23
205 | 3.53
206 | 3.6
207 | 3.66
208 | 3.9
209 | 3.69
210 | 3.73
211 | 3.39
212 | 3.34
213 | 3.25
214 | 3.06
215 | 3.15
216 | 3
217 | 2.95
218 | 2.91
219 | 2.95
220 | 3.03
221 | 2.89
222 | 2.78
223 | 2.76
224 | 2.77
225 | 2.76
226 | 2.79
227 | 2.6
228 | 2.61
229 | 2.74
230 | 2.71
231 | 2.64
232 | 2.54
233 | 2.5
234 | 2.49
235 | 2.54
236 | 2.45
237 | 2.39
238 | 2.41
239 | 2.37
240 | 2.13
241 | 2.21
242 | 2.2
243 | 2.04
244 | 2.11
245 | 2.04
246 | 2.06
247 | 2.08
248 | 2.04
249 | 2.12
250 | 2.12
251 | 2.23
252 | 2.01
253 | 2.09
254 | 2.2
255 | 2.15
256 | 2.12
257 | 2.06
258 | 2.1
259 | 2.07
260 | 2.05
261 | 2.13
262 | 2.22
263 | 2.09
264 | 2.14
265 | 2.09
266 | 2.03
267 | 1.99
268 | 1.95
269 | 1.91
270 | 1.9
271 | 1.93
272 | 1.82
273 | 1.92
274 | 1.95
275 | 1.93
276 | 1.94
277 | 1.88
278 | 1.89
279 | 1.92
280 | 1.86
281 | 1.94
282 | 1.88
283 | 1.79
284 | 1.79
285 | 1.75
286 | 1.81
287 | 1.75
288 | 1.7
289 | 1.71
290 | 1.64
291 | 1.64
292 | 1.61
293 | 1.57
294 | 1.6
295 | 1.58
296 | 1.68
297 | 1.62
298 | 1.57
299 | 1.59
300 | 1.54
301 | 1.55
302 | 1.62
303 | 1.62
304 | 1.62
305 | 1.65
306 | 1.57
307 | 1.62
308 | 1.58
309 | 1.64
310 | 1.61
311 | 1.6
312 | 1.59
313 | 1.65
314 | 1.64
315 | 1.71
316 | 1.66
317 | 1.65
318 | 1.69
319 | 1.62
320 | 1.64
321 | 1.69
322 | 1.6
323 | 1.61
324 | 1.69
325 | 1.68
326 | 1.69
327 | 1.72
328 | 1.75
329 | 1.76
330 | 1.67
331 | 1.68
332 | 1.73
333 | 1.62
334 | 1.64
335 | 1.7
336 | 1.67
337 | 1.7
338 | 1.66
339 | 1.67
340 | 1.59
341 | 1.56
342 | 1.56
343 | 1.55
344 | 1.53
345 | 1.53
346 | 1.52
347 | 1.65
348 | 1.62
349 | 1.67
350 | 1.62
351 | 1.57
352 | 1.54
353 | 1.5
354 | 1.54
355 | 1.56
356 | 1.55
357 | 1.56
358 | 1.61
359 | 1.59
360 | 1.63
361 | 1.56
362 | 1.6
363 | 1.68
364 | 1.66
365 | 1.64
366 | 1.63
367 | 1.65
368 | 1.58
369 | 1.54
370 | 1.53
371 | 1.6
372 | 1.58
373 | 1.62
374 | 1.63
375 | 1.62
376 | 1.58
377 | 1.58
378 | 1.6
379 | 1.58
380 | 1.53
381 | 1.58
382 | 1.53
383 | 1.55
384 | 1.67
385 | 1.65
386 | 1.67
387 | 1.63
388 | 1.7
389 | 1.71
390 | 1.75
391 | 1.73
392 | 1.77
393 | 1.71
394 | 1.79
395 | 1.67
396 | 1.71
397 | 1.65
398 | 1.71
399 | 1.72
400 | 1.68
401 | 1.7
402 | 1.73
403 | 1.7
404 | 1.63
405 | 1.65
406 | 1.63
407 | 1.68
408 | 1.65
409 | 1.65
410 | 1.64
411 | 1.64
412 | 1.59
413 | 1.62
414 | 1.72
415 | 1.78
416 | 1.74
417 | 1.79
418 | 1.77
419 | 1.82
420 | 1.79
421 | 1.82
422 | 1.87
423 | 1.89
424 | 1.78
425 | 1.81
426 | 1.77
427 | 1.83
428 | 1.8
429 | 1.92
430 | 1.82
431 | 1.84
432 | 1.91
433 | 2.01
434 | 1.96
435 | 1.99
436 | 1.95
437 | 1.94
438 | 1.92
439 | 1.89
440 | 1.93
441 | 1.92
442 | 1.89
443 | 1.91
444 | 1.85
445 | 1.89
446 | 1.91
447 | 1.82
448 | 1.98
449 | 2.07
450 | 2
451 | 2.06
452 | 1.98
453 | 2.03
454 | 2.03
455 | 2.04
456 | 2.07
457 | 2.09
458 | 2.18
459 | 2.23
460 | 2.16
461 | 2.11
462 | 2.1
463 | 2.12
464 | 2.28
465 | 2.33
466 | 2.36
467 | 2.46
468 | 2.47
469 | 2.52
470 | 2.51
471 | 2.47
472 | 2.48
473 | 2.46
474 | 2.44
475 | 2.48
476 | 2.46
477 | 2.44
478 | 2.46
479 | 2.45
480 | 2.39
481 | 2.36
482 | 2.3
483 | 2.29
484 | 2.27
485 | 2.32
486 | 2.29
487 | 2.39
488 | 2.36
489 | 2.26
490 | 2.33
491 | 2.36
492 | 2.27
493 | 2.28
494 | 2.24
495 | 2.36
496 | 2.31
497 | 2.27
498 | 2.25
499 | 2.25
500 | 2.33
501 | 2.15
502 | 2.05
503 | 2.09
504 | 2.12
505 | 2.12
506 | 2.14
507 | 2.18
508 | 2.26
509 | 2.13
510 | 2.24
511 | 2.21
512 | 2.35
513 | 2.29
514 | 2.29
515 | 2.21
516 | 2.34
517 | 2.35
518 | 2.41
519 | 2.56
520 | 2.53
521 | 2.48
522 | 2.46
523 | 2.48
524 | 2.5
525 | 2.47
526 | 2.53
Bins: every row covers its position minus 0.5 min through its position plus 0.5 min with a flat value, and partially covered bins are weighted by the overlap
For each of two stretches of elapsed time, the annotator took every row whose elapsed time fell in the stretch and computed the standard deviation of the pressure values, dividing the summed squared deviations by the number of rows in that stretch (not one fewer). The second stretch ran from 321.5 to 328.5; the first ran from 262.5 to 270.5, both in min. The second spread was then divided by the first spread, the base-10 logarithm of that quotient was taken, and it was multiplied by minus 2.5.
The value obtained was 0.55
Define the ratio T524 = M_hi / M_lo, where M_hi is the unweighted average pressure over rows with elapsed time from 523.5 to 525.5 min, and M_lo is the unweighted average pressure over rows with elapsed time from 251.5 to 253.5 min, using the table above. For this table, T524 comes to 1.2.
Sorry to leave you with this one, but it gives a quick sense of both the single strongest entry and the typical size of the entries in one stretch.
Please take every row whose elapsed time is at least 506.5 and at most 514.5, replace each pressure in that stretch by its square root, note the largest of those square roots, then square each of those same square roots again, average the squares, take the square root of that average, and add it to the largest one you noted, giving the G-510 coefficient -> 3.0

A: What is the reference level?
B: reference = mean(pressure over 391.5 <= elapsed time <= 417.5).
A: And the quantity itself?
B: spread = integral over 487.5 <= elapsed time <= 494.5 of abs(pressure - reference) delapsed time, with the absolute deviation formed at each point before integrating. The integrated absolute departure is 4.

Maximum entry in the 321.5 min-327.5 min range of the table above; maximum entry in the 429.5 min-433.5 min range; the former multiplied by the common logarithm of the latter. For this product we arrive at 0.52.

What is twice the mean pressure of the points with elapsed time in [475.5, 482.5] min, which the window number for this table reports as 4.8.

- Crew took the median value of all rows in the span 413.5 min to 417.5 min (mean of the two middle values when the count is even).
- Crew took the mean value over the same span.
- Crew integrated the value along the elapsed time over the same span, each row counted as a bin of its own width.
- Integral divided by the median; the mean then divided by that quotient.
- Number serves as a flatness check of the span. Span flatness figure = 0.44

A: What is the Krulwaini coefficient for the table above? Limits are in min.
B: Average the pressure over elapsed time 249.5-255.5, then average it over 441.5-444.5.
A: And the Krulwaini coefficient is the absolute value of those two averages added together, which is 4.0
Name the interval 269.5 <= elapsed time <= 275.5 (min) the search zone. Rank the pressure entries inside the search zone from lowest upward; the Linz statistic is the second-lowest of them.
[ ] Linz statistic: 1.9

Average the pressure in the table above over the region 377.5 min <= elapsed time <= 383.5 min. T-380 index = 1.56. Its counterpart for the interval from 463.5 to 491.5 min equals 2.39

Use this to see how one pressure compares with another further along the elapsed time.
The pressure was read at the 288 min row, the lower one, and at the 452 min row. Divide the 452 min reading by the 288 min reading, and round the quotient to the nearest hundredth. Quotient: 1.16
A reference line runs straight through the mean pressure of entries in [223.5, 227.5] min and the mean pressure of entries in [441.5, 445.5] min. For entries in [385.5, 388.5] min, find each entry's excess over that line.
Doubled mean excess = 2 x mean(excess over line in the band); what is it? -0.87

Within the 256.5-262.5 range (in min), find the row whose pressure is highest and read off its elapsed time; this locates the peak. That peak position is 262 min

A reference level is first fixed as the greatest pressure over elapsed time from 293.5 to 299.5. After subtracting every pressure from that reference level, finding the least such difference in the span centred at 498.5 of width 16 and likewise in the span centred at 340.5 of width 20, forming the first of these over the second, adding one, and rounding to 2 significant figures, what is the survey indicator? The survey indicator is 15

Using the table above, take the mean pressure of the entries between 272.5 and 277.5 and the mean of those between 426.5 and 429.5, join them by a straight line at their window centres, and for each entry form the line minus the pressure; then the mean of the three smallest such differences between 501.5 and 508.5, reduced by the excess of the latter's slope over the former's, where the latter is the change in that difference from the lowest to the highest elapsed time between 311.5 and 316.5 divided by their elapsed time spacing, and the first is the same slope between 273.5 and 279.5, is -0.4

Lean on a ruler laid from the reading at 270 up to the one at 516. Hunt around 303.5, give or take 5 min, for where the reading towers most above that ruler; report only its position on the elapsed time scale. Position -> 305 min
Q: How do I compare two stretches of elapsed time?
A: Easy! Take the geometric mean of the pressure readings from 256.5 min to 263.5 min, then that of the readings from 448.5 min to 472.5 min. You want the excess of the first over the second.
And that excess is -0.1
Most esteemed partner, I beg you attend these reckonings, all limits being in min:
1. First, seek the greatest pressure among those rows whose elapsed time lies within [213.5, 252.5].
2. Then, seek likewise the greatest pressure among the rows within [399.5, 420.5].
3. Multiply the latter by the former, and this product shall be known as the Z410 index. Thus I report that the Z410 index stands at 5.7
